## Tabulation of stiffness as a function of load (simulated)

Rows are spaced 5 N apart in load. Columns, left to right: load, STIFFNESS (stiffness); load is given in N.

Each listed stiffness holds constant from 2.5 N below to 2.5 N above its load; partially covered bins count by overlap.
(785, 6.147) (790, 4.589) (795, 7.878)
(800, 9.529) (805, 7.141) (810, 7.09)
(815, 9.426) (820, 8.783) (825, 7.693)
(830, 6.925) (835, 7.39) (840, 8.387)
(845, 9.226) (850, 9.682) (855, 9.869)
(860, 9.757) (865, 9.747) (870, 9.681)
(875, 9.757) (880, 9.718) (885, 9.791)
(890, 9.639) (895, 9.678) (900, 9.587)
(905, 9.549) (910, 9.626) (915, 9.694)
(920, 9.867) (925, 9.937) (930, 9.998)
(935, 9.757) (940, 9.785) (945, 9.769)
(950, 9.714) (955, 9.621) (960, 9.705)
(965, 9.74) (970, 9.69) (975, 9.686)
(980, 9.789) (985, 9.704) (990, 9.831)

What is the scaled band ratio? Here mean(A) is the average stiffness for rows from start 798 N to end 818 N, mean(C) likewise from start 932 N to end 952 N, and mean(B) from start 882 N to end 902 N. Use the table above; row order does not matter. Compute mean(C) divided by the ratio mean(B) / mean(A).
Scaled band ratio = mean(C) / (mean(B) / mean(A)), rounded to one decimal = 8.4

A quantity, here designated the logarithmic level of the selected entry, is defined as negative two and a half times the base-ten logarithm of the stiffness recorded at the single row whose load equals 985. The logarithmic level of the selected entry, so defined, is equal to -2.47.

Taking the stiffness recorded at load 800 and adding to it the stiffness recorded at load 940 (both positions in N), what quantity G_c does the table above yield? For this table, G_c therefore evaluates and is 19.3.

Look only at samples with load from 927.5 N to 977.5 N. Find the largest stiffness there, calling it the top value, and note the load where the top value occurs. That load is 930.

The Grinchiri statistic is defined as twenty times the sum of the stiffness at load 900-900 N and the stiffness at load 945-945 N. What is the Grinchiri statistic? 387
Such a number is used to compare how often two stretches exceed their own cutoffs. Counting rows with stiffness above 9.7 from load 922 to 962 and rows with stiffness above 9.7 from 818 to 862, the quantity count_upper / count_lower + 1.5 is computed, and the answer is 5.0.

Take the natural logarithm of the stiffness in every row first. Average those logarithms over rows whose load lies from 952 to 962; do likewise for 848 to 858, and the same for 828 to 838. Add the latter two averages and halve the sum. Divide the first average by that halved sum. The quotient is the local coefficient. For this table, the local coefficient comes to 1.07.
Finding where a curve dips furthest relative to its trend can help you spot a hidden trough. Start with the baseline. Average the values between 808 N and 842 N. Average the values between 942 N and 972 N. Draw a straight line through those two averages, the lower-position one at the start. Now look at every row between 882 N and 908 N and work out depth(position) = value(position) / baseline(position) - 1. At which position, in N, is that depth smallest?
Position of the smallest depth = 905 N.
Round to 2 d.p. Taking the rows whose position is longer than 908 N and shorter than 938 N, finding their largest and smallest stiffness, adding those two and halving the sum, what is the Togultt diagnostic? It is 9.81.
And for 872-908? 9.67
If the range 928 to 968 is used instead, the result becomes 9.81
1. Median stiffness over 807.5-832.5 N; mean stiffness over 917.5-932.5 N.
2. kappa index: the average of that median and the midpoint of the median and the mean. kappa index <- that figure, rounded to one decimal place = 8.3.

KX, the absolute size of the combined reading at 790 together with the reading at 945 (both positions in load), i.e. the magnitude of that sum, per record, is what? 14.4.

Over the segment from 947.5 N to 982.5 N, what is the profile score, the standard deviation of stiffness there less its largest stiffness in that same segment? -9.74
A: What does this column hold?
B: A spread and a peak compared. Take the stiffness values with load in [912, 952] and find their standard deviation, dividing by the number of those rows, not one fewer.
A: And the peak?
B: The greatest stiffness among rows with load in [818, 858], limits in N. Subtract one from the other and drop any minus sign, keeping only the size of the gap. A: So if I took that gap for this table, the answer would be 9.77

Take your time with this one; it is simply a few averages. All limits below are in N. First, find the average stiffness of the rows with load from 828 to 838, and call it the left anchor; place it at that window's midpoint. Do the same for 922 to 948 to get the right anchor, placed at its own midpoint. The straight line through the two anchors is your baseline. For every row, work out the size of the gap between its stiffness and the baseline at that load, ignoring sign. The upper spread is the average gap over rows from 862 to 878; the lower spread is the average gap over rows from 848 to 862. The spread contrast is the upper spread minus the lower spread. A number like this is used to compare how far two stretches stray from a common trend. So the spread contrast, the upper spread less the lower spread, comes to -0.43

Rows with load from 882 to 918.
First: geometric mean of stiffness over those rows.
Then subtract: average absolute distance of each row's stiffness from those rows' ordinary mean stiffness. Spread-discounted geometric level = 9.6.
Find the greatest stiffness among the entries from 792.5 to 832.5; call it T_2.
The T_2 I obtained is 9.529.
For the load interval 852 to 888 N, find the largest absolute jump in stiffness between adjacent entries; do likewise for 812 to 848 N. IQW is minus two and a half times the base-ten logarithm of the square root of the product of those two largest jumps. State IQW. 1.14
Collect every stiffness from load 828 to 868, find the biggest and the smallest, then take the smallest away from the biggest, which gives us 2.9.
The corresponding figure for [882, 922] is 0.3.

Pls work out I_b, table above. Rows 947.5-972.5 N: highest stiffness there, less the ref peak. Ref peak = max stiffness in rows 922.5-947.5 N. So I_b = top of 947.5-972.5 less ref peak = -0.26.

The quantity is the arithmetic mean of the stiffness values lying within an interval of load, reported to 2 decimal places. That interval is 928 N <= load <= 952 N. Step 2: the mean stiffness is 9.80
